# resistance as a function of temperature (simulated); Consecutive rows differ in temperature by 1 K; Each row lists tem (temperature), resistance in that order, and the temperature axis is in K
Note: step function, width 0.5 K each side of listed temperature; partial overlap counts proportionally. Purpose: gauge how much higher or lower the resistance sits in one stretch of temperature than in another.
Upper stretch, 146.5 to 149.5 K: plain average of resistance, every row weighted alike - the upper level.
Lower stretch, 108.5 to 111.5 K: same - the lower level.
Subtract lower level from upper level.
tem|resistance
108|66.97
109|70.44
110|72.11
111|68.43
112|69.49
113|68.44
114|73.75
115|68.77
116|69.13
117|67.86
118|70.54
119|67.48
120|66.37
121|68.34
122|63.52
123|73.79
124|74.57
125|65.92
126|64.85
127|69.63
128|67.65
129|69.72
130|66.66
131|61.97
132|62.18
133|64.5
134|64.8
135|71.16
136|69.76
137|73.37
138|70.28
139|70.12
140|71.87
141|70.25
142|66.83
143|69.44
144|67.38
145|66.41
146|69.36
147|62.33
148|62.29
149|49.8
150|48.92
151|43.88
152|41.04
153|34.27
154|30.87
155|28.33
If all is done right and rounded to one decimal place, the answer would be -12.2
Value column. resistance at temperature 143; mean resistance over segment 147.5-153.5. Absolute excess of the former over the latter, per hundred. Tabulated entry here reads 0.23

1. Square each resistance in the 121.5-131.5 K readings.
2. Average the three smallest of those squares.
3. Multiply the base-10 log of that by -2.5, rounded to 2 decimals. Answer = -9.01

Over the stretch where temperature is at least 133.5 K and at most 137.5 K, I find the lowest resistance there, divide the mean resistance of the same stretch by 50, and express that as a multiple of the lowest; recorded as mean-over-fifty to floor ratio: 0.0215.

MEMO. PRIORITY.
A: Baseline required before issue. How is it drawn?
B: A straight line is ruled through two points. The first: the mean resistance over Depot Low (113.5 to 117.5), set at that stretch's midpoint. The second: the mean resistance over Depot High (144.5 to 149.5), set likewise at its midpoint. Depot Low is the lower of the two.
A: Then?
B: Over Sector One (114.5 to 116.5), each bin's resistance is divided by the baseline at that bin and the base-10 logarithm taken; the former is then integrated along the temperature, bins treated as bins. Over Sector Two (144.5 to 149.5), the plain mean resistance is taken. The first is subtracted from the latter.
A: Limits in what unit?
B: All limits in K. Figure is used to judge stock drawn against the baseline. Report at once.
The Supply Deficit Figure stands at 62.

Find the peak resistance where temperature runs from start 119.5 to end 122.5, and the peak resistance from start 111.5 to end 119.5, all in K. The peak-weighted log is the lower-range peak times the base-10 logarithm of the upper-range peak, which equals 135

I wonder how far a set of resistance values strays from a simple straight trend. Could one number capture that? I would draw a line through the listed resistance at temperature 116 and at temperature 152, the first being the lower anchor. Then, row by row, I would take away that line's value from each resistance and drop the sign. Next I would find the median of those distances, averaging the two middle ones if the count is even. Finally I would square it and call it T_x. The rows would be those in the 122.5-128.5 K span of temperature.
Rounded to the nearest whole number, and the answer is 72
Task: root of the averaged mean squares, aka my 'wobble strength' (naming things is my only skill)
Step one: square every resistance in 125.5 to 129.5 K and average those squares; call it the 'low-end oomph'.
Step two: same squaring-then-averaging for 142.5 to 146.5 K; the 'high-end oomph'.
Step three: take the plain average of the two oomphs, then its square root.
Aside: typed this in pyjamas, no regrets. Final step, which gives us 68.1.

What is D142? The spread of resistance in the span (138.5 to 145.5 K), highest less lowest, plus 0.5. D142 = 6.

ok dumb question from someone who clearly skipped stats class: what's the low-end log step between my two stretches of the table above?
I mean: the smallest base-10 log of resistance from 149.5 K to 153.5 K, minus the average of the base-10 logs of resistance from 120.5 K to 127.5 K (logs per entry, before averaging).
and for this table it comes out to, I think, -0.30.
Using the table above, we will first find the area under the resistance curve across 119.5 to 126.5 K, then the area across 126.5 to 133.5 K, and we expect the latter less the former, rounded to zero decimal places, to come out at -15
